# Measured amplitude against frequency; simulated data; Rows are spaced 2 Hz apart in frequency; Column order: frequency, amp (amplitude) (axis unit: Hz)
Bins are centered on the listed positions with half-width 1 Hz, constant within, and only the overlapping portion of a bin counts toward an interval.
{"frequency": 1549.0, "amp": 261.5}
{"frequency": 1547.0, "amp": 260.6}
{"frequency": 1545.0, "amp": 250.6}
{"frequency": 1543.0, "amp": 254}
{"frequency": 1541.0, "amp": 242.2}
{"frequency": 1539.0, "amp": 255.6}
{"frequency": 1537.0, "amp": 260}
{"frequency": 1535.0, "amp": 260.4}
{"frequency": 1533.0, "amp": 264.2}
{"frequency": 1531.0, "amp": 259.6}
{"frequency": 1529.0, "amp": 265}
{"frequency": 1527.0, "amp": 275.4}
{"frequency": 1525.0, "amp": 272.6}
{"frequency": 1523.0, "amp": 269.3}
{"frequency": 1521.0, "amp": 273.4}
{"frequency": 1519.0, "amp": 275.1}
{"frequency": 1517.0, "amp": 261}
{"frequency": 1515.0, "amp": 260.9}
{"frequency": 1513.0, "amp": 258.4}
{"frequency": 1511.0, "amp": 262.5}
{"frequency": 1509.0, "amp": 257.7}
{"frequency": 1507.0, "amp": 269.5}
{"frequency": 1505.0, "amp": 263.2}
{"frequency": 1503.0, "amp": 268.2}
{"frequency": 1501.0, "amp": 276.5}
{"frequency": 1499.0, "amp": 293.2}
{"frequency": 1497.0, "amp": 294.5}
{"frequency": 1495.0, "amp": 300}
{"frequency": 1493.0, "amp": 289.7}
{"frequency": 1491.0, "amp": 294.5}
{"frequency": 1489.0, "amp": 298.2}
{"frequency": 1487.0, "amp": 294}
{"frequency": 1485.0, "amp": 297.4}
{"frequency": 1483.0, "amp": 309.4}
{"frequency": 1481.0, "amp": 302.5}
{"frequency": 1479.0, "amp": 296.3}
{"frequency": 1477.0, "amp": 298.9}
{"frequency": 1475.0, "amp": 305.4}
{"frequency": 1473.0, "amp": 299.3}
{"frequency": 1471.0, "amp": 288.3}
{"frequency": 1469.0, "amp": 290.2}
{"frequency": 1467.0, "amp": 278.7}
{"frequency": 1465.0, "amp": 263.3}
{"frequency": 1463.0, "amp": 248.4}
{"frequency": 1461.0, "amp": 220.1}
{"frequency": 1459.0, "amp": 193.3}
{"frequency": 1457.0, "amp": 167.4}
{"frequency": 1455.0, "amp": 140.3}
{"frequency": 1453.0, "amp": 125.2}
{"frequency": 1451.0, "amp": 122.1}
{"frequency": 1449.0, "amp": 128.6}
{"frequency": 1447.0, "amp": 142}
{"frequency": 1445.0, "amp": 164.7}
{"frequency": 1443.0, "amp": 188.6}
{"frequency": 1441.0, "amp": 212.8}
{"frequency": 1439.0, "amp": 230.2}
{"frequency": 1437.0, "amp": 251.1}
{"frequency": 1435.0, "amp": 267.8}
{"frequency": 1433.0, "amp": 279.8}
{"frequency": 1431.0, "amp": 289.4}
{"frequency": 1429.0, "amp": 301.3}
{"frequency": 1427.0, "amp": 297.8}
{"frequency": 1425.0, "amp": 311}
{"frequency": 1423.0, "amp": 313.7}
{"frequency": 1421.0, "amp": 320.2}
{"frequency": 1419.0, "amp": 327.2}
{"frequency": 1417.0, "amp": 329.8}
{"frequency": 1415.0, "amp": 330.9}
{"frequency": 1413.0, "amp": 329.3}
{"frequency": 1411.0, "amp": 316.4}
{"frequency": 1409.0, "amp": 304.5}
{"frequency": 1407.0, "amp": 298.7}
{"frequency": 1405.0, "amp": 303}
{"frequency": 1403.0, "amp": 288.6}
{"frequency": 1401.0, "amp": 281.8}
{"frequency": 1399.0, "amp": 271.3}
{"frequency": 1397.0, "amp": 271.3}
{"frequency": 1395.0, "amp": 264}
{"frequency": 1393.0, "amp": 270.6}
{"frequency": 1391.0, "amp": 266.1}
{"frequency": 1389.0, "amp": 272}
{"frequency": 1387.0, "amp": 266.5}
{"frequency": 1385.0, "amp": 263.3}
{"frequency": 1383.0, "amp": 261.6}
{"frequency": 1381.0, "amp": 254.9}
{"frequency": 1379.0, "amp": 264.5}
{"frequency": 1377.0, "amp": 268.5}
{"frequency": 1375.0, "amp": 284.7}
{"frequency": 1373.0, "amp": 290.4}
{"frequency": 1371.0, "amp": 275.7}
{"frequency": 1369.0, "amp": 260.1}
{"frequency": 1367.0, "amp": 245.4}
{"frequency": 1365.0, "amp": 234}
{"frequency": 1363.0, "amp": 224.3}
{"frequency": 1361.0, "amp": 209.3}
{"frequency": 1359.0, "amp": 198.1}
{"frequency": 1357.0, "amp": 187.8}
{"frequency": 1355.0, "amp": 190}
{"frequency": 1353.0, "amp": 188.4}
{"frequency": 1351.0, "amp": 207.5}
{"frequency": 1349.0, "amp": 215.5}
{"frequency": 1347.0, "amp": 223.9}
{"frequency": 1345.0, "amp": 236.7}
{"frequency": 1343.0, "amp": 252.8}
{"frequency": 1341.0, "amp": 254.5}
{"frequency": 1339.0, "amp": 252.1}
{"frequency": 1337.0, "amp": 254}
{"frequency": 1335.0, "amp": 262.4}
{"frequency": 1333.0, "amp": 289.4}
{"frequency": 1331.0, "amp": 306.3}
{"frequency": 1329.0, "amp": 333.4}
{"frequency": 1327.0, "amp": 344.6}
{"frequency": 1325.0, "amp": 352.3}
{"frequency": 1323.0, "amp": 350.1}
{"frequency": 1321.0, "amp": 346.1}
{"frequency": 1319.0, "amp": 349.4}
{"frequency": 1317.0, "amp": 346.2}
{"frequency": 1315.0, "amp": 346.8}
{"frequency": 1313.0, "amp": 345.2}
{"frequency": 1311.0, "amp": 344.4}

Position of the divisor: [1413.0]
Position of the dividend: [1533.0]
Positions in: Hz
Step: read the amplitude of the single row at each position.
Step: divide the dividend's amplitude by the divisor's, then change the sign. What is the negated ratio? -0.80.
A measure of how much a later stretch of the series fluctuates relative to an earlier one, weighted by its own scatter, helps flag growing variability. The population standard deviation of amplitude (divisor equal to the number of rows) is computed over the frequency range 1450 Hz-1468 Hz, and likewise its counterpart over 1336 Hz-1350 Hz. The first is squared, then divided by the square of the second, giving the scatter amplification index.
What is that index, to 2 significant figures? 14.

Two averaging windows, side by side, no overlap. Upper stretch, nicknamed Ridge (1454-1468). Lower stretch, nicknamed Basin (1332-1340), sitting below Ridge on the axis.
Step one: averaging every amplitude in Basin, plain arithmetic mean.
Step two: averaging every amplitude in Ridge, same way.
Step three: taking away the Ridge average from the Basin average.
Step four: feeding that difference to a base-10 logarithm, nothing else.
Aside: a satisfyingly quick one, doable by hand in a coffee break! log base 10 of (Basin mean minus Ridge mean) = 1.7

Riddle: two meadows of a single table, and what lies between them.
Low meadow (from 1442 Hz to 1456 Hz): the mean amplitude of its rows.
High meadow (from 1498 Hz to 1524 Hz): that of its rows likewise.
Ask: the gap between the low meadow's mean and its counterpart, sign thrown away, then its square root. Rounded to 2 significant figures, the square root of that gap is 11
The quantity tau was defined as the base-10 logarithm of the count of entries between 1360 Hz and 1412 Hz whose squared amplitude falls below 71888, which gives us 1.08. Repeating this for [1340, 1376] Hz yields 1.18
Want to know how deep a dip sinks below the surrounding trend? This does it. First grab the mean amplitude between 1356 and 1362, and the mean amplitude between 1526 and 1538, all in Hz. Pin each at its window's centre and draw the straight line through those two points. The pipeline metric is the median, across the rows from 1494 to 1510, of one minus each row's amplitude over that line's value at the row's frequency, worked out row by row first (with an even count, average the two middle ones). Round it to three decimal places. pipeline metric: -0.078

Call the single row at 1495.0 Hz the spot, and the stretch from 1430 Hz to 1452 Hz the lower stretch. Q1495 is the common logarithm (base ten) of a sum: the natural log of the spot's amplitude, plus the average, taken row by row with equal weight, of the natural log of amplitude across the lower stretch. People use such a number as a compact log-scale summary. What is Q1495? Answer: 1.041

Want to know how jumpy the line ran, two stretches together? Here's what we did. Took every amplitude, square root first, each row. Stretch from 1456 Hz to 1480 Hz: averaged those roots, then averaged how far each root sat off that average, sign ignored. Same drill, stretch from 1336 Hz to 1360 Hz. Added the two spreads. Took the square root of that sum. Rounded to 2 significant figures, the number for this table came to 1.4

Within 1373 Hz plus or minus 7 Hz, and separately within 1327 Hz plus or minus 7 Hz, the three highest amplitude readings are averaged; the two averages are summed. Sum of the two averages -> 633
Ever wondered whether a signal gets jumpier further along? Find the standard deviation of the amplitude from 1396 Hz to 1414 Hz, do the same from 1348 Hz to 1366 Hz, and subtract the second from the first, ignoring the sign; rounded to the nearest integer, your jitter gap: 3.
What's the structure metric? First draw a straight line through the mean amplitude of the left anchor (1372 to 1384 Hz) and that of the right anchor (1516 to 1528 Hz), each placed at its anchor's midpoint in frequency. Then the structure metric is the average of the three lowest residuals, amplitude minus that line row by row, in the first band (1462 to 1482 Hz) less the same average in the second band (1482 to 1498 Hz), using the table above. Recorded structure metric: -29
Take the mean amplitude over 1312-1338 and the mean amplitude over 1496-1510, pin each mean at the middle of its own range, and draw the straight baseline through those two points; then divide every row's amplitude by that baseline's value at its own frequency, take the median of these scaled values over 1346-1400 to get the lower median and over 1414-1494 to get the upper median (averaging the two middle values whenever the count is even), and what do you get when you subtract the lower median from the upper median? 0.16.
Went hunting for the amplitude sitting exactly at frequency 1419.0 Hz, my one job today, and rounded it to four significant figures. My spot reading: 327.2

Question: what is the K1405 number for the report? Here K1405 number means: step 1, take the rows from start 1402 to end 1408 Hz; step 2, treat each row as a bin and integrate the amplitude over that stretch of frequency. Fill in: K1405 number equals 1781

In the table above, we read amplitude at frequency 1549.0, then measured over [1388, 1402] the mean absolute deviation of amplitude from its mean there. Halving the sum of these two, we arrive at 133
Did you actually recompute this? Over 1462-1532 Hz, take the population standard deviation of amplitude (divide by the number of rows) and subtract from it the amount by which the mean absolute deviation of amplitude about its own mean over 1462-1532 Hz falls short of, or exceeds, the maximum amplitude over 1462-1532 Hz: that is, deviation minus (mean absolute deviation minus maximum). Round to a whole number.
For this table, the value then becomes 311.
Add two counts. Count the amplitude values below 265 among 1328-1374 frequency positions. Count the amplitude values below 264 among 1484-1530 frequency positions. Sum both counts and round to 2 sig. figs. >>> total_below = 24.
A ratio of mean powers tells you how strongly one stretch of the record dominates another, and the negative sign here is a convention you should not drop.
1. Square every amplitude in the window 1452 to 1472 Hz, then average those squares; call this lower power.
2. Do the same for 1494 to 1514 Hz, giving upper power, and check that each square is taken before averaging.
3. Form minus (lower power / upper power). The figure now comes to -0.70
